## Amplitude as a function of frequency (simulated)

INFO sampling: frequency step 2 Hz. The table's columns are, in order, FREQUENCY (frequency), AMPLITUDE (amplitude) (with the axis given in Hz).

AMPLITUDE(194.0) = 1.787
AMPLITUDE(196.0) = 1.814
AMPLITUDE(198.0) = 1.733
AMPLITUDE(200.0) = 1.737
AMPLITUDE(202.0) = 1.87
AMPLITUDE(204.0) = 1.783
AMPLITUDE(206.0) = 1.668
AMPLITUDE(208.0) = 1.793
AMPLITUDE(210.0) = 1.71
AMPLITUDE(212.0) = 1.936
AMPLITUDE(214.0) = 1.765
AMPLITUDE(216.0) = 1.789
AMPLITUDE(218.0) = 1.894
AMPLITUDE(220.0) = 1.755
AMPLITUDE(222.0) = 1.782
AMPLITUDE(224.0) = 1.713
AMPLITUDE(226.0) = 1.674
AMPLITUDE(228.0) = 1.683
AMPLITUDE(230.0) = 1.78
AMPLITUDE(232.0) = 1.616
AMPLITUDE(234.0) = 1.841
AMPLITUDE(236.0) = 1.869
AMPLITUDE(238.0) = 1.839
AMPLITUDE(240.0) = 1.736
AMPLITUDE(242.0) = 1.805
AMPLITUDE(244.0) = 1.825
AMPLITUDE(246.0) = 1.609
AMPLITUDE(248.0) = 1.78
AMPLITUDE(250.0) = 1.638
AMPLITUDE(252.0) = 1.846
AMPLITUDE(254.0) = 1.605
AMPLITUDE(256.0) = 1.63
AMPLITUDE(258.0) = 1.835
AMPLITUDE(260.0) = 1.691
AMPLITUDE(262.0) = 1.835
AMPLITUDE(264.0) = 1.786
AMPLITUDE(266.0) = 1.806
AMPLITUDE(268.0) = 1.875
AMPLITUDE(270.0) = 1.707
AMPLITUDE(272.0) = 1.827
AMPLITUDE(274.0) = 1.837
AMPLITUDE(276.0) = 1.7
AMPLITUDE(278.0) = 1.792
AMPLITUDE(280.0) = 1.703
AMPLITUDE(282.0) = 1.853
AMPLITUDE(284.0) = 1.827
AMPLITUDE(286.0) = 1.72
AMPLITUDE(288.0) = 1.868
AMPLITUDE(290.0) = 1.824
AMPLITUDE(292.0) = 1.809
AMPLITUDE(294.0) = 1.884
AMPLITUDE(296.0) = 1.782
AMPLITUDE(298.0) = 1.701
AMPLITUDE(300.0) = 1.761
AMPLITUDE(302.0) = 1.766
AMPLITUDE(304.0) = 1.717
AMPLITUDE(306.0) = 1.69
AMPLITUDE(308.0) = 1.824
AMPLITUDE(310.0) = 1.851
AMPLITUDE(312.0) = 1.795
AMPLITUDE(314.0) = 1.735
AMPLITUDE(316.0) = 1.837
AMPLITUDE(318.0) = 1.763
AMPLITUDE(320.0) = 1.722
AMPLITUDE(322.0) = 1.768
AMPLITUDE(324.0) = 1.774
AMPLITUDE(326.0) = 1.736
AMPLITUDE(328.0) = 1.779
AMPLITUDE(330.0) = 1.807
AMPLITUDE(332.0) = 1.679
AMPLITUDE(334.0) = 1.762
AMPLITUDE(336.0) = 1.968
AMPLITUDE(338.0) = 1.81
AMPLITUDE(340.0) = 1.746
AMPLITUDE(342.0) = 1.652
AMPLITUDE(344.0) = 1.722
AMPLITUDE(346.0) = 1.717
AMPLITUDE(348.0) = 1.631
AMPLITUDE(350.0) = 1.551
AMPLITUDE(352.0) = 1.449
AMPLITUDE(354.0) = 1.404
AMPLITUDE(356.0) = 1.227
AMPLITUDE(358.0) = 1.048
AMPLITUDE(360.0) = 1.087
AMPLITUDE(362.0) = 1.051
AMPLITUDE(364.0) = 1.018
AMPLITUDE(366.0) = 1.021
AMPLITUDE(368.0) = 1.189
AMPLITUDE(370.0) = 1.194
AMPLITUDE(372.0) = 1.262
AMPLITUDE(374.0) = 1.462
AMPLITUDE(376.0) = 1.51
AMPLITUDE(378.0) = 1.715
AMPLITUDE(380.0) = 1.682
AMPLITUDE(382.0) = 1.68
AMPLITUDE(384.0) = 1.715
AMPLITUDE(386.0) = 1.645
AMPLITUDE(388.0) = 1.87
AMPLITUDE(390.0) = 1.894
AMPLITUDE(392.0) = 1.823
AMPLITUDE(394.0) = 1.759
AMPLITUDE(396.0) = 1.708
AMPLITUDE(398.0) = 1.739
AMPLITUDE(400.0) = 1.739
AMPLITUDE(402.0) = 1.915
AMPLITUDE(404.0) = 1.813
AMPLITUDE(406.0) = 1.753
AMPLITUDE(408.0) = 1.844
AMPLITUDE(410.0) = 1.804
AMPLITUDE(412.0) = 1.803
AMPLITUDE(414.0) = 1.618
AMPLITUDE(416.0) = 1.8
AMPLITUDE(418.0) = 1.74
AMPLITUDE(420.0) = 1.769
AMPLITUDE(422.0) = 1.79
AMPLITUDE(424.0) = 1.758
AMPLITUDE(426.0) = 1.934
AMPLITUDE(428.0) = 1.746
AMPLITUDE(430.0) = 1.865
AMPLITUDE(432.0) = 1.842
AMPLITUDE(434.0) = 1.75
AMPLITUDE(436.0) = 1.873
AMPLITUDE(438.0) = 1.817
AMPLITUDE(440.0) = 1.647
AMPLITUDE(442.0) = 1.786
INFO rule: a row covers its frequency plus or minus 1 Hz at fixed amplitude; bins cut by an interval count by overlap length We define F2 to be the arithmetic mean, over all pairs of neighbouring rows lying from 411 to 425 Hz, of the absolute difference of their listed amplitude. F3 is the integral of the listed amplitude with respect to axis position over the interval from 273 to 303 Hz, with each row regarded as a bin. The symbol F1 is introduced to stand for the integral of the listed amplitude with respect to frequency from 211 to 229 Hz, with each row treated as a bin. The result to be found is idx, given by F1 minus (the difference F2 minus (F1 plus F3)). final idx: 118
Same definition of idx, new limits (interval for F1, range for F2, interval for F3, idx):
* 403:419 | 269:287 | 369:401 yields 109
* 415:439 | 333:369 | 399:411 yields 108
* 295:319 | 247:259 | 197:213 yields 113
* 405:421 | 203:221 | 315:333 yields 88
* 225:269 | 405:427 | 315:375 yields 246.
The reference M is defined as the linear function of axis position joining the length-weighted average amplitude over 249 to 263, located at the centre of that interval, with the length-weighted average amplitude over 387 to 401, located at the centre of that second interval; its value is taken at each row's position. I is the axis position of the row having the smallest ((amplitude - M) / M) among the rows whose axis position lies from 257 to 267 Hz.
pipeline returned 260.0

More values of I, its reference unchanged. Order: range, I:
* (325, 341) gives 332.0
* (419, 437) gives 428.0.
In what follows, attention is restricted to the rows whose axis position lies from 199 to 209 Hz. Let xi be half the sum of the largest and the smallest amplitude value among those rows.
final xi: 1.77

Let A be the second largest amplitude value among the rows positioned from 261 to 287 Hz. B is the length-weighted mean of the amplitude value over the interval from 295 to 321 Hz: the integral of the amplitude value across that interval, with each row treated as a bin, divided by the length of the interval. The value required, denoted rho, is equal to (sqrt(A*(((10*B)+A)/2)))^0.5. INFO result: 2.06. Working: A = 1.853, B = 1.76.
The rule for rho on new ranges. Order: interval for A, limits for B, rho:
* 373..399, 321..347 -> 2.07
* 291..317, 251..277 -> 2.06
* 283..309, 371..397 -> 2.04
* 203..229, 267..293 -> 2.08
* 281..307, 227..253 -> 2.06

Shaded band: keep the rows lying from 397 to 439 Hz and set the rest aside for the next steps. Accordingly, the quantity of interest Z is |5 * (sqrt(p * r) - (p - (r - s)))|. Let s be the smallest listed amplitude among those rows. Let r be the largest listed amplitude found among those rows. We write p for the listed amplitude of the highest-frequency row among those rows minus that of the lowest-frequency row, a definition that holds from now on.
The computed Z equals 3.1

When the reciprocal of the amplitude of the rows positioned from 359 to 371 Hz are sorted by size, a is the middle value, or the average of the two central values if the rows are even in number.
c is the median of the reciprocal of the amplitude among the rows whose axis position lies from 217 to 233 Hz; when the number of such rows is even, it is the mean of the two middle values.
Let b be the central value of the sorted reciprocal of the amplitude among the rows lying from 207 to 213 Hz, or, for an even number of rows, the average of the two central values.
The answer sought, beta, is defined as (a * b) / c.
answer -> 0.90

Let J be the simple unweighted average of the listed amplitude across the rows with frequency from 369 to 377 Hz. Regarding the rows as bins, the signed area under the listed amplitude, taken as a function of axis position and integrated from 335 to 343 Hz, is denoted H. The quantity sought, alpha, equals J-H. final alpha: -13.0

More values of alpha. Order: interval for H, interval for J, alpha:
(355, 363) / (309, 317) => -7.0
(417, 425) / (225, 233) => -12.4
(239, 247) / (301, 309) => -12.2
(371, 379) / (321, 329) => -10.1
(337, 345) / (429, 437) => -12.0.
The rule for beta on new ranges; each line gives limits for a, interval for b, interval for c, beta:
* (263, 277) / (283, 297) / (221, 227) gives 0.52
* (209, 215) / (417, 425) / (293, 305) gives 0.57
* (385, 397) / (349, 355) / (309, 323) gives 0.68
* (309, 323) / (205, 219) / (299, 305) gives 0.56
